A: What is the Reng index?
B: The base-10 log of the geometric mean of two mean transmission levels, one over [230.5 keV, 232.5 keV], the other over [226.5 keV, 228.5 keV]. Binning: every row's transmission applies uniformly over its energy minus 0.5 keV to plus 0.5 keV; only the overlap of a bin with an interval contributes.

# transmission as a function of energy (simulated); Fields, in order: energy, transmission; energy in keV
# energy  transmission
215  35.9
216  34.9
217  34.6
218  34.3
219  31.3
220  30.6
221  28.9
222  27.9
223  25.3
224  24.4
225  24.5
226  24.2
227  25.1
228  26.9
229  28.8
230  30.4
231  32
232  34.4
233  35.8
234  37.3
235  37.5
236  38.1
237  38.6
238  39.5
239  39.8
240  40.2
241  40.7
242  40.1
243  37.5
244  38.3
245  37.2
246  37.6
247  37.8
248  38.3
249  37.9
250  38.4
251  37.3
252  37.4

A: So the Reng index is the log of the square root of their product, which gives 1.47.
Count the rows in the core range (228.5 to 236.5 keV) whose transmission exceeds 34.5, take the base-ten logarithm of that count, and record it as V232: 0.6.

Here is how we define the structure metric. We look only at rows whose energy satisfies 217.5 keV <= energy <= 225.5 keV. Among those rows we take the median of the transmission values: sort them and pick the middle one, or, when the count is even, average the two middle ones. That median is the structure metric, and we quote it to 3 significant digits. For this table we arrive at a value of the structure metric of 28.4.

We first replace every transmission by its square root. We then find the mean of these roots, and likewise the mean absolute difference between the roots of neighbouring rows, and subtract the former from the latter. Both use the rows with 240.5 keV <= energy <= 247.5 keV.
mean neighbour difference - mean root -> -6.12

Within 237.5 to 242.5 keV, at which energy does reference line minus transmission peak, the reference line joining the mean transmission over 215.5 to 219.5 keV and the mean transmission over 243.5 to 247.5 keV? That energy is 238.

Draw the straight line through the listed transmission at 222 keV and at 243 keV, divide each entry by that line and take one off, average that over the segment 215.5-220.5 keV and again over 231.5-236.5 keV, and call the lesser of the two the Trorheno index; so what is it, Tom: 0.10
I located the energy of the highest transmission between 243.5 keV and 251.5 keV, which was 250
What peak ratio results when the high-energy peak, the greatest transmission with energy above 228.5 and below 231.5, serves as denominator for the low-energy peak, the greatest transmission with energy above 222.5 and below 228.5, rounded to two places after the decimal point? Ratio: 0.84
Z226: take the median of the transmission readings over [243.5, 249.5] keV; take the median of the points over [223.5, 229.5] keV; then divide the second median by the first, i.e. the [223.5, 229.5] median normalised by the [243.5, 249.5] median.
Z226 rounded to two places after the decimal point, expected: 0.66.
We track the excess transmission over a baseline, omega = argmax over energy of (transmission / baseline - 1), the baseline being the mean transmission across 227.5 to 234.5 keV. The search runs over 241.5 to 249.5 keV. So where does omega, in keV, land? 242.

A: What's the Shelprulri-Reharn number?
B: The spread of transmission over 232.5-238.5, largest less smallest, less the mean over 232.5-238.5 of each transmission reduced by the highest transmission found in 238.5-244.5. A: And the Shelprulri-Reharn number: 6.6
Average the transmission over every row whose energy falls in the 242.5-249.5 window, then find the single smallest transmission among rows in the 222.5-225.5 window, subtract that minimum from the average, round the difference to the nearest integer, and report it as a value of 13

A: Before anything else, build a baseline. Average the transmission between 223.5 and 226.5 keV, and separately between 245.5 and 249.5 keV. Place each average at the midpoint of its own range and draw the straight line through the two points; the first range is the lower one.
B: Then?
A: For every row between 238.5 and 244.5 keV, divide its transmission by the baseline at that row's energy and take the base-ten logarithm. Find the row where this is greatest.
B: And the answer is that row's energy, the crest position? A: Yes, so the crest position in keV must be 239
